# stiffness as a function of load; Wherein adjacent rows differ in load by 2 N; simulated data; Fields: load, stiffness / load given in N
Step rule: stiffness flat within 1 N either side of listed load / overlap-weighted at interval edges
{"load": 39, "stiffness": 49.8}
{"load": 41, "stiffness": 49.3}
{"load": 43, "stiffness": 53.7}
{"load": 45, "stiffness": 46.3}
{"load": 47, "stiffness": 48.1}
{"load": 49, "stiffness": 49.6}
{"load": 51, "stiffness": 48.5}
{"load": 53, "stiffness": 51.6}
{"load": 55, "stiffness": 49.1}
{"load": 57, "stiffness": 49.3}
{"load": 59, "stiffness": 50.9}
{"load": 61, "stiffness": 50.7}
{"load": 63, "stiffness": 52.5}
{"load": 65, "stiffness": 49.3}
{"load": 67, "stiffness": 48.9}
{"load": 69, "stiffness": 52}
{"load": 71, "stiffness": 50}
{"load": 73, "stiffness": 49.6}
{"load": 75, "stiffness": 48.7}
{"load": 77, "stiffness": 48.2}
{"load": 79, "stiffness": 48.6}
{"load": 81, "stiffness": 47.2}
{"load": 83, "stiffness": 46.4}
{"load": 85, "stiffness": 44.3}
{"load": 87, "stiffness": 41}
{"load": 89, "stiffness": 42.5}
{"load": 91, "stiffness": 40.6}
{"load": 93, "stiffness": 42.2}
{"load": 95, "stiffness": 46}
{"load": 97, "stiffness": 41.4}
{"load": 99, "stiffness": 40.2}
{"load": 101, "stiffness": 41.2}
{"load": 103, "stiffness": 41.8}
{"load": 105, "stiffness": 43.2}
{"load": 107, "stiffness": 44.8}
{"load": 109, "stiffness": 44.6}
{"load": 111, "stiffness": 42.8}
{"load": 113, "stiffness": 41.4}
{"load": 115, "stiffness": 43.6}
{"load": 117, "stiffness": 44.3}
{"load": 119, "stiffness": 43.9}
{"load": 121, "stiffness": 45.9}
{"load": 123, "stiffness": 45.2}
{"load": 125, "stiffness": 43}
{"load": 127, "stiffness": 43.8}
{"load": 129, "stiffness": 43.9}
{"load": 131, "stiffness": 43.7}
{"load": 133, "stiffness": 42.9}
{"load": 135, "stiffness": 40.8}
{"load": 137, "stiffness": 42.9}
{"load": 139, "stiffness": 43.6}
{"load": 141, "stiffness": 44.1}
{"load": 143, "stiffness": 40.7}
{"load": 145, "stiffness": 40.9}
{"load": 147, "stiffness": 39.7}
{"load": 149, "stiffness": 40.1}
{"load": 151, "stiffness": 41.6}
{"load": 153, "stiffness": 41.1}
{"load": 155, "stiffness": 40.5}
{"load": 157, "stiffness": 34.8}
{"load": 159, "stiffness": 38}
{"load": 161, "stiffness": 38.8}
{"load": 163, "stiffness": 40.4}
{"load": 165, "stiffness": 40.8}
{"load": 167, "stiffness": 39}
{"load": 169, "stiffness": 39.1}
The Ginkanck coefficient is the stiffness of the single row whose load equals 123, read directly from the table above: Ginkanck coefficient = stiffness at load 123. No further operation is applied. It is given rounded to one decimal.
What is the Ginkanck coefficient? 45.2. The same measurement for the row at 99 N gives 40.2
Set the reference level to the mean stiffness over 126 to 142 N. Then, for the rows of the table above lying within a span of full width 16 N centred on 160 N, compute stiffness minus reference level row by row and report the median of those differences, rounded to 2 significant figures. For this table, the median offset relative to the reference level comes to -3.5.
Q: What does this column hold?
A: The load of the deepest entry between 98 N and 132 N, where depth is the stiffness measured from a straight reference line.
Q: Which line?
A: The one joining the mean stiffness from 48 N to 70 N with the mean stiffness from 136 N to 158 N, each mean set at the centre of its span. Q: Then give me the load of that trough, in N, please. 99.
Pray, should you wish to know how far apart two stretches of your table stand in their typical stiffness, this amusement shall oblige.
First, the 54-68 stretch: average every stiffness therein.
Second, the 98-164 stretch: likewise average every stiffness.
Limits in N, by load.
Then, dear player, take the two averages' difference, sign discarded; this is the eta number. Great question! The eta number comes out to 8.0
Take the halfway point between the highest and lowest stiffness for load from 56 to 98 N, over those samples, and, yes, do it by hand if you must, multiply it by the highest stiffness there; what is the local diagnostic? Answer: 2444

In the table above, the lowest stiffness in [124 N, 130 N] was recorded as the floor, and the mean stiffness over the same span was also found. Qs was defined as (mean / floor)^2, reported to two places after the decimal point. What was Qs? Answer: 1.03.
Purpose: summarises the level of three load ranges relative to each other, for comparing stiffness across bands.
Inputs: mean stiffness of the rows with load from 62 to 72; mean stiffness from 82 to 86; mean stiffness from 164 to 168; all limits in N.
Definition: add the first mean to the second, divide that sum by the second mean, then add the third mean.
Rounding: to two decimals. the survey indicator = 42.01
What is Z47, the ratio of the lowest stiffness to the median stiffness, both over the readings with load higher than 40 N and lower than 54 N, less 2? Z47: -1.061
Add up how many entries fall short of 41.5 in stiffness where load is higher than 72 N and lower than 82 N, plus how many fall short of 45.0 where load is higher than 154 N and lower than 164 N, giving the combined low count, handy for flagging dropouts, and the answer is 5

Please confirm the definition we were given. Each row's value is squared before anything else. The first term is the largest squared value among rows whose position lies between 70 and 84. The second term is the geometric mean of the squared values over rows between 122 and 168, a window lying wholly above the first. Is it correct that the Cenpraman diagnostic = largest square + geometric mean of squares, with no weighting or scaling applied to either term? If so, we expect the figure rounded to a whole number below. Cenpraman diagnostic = 4201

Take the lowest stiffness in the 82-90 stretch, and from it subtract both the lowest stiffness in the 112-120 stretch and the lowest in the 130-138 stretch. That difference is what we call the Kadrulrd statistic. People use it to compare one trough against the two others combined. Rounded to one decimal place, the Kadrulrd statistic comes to -41.2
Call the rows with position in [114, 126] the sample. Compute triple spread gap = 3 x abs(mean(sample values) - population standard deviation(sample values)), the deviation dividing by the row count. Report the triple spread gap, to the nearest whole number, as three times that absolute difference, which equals 130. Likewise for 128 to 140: 126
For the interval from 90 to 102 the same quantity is 120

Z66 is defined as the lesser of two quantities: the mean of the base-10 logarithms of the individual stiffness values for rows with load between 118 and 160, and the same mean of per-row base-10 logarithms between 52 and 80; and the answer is 1.62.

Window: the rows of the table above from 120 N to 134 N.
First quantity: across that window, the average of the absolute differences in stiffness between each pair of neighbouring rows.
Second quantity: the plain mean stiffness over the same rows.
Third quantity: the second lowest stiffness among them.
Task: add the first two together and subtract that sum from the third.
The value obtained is -1.9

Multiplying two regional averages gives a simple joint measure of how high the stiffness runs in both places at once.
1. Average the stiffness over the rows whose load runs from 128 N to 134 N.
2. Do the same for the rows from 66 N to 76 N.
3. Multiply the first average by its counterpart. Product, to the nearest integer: 2168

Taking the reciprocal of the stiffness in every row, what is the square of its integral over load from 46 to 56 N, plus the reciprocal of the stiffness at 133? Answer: 0.064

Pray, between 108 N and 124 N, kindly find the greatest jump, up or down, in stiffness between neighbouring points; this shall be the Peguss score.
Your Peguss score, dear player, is 2.2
